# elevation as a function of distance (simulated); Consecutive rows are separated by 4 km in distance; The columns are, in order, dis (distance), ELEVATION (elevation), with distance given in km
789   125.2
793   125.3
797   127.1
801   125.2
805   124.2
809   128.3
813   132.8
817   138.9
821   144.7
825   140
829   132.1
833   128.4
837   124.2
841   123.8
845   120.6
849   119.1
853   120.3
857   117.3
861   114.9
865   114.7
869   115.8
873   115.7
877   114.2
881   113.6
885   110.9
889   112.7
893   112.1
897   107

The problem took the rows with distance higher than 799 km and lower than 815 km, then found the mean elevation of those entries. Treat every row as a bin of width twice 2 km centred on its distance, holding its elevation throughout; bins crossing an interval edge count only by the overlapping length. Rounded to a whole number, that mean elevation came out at 128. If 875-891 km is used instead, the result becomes 113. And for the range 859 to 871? 115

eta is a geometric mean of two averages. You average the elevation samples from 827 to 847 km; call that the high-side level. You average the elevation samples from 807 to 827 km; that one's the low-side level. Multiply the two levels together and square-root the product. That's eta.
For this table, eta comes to 131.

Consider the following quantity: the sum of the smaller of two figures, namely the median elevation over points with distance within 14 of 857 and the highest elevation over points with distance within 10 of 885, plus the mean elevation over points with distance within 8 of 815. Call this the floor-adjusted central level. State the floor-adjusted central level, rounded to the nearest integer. 250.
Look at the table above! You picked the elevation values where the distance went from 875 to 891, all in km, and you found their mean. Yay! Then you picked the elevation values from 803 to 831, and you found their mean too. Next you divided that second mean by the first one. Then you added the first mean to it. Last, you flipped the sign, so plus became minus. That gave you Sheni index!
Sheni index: -114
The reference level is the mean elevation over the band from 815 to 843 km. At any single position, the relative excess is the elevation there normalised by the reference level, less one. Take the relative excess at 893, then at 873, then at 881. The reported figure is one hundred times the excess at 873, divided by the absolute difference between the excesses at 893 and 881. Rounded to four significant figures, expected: -1164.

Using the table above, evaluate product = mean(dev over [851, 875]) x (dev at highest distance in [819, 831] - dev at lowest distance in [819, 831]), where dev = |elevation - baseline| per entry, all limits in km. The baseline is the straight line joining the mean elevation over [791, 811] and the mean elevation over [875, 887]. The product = -15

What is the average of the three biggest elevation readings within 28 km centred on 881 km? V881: 115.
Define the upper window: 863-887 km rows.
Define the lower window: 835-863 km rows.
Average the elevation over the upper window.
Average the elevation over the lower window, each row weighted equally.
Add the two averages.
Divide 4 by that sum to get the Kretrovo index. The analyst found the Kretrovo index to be 0.0171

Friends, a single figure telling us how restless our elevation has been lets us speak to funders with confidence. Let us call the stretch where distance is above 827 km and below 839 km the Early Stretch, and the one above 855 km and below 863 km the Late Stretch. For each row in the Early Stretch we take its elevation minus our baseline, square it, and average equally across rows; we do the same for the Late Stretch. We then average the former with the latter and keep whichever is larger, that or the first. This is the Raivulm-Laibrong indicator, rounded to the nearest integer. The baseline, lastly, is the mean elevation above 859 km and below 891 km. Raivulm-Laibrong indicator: 211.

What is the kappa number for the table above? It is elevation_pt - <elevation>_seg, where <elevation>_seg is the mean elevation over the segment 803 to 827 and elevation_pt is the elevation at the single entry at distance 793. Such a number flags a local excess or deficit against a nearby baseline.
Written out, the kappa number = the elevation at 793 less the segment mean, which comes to -10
